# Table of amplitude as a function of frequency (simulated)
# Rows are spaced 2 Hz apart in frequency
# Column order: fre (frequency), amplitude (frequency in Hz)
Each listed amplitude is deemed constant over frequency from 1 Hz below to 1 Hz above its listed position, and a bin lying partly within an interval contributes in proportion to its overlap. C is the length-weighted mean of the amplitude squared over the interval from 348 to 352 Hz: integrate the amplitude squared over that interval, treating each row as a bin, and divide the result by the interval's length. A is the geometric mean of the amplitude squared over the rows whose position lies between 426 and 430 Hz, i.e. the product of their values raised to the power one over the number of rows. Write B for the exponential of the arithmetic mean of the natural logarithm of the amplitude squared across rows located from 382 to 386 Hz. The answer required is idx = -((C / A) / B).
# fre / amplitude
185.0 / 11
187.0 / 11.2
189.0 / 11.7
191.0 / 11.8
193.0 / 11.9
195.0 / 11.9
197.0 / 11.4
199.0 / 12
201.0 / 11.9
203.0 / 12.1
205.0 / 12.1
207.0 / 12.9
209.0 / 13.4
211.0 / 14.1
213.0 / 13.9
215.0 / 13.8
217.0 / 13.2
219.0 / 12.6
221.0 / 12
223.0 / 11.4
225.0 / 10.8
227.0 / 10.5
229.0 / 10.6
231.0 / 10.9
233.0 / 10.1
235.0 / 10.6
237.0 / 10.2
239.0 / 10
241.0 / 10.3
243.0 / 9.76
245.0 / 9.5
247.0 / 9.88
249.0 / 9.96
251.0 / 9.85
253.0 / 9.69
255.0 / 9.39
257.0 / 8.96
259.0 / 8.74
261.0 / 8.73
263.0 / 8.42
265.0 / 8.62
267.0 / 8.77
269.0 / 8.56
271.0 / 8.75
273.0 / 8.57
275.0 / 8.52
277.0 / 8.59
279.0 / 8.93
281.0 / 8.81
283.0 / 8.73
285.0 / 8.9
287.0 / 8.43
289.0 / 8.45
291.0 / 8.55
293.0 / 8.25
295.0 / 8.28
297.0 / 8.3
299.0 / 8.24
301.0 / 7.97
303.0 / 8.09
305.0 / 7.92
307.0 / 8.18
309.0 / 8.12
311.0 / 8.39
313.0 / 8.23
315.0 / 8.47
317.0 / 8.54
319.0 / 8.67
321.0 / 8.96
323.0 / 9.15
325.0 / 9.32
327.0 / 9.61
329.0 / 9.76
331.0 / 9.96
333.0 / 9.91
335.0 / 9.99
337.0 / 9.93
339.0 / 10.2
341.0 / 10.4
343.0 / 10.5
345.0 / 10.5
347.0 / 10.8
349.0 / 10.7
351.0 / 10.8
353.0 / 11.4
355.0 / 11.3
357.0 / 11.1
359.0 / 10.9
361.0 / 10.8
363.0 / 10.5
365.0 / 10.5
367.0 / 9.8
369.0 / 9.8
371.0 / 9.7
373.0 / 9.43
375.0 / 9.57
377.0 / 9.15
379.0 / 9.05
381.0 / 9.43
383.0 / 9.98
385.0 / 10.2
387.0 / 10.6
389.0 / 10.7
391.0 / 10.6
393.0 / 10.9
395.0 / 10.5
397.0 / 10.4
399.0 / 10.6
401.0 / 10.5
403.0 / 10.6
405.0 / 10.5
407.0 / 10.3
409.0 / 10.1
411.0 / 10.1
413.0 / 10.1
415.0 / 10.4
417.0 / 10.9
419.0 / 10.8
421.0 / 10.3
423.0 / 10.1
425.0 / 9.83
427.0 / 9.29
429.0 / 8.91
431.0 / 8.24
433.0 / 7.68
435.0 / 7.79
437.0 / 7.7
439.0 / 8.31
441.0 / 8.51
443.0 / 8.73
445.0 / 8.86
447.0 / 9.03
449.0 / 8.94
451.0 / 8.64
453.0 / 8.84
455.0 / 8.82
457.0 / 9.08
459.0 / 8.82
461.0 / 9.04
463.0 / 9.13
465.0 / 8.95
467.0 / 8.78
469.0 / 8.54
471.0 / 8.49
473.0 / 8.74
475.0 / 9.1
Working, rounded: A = 83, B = 102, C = 116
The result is -0.014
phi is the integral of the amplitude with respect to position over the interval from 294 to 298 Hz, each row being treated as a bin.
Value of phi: 33.2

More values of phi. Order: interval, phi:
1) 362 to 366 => 42.0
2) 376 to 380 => 36.4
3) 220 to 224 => 46.8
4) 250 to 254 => 39.1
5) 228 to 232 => 43.0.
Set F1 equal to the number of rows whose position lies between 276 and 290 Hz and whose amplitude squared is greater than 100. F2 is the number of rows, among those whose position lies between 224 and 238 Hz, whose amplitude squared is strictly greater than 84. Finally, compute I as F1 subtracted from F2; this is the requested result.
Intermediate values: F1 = 0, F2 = 7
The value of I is 7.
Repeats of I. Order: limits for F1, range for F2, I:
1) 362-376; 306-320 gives -2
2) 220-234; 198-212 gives 0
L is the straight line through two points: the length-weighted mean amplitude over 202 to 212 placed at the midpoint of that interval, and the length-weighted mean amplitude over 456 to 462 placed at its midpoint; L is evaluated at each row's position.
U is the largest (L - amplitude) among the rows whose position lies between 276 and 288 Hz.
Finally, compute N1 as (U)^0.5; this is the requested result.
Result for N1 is 1.8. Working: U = 3.2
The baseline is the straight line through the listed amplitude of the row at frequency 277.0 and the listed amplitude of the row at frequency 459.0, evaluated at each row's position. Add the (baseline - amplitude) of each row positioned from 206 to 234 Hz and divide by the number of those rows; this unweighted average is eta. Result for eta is -3.6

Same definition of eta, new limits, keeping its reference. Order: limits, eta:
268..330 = 0.0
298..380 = -0.9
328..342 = -1.4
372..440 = -1.1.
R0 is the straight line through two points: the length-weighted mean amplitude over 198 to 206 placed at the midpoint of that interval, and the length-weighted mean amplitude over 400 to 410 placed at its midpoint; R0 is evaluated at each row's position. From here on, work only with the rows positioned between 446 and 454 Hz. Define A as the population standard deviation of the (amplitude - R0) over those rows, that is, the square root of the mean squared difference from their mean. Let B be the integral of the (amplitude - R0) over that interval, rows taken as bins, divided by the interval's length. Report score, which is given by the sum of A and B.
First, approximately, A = 0.134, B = -1.2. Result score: -1.0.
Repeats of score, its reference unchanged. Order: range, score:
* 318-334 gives -1.1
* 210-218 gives 2.1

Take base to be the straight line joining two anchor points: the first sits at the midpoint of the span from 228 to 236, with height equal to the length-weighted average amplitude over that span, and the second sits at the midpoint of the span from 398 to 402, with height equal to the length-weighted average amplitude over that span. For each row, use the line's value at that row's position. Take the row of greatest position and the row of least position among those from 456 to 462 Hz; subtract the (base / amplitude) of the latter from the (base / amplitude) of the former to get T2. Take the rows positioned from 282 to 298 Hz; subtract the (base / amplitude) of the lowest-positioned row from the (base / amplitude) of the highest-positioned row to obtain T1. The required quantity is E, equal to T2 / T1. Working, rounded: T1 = 0.06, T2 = 0.005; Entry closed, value 0.1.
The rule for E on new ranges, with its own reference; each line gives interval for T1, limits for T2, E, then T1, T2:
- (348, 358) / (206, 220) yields -0.5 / -0.04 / 0.019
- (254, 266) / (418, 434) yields 4.0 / 0.10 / 0.397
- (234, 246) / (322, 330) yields -0.6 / 0.12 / -0.072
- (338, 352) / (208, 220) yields -0.9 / -0.06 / 0.050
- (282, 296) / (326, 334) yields -0.5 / 0.07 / -0.033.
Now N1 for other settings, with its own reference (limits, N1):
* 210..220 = 0.4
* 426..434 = 1.3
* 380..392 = 0.9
